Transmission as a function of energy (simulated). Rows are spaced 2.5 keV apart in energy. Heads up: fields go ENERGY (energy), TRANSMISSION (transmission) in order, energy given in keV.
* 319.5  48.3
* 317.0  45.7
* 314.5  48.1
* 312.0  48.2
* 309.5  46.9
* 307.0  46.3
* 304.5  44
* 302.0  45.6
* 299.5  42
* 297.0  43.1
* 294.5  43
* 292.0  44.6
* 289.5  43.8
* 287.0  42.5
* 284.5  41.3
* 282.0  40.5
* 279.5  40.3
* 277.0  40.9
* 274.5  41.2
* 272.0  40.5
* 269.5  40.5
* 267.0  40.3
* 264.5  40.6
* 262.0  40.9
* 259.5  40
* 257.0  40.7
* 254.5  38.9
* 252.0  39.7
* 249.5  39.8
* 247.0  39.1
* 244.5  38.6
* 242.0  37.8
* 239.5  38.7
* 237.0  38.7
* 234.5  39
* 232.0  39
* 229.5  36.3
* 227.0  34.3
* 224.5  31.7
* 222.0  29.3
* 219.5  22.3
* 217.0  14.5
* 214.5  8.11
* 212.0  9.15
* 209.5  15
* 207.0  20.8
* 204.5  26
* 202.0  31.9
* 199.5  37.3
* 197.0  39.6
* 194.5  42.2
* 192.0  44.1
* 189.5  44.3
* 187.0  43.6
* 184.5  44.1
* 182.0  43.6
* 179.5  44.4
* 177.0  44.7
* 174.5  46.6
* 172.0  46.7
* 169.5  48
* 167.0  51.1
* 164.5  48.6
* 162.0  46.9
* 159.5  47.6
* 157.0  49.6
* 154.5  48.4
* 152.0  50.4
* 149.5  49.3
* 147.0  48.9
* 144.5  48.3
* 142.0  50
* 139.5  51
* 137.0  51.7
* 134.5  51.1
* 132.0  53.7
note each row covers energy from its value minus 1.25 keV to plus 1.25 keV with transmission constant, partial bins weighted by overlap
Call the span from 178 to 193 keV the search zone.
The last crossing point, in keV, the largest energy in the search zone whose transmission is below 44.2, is 192.0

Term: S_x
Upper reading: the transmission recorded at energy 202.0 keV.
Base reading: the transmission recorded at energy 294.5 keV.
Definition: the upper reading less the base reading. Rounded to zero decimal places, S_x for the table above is -11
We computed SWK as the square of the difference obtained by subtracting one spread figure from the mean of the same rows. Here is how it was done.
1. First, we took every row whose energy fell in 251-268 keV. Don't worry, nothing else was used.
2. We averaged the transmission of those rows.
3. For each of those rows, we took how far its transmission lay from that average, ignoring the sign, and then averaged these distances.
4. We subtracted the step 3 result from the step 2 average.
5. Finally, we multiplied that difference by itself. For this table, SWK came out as 1570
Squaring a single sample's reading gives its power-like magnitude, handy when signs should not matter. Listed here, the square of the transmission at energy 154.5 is 2343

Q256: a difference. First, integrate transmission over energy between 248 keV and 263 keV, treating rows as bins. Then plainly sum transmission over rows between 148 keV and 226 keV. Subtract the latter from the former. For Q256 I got -570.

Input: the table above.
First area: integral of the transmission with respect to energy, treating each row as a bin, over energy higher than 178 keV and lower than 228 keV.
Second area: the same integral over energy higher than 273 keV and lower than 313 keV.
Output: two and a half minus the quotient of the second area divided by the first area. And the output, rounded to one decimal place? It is 1.4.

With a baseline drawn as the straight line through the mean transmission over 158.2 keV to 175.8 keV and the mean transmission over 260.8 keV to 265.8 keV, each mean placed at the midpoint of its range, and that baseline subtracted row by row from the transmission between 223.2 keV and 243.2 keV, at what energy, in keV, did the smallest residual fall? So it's 224.5 keV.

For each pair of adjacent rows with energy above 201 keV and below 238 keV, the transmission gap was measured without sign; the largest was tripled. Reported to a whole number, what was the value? 23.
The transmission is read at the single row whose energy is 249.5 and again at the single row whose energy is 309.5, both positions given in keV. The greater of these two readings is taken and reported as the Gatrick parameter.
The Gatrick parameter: 47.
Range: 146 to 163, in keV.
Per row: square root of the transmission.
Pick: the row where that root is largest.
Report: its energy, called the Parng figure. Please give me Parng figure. 152.0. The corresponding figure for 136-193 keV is 137.0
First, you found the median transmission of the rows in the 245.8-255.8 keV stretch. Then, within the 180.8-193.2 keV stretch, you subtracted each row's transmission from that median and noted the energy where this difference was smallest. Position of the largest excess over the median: 189.5 keV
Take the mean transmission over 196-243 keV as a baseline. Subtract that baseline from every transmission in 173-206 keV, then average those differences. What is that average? 12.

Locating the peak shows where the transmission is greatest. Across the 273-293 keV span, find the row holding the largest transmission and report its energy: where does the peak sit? 292.0 keV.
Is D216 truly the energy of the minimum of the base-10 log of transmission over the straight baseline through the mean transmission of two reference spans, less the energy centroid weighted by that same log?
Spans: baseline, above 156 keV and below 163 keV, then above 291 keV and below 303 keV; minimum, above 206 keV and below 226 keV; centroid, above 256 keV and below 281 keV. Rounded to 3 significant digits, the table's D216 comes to -53.2 keV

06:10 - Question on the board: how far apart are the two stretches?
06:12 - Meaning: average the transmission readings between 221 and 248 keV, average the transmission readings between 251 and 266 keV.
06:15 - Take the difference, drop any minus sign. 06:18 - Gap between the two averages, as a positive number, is 3.5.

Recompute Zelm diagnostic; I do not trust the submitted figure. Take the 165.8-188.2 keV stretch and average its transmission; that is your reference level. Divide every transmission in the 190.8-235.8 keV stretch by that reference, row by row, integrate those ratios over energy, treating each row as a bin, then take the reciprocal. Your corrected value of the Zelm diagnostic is 0.035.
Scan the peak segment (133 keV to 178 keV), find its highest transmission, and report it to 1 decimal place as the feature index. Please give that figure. 51.7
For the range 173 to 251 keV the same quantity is 46.6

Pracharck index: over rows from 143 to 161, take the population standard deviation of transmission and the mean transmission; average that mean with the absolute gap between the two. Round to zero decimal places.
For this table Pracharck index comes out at 48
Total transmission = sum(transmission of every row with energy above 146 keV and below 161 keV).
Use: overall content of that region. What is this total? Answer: 294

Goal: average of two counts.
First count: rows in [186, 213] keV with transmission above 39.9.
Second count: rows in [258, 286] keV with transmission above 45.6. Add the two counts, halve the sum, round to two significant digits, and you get 2.0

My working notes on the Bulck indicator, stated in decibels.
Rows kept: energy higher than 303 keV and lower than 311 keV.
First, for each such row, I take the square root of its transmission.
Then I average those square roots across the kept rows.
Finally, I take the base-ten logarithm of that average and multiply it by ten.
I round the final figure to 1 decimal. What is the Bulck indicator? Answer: 8.3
